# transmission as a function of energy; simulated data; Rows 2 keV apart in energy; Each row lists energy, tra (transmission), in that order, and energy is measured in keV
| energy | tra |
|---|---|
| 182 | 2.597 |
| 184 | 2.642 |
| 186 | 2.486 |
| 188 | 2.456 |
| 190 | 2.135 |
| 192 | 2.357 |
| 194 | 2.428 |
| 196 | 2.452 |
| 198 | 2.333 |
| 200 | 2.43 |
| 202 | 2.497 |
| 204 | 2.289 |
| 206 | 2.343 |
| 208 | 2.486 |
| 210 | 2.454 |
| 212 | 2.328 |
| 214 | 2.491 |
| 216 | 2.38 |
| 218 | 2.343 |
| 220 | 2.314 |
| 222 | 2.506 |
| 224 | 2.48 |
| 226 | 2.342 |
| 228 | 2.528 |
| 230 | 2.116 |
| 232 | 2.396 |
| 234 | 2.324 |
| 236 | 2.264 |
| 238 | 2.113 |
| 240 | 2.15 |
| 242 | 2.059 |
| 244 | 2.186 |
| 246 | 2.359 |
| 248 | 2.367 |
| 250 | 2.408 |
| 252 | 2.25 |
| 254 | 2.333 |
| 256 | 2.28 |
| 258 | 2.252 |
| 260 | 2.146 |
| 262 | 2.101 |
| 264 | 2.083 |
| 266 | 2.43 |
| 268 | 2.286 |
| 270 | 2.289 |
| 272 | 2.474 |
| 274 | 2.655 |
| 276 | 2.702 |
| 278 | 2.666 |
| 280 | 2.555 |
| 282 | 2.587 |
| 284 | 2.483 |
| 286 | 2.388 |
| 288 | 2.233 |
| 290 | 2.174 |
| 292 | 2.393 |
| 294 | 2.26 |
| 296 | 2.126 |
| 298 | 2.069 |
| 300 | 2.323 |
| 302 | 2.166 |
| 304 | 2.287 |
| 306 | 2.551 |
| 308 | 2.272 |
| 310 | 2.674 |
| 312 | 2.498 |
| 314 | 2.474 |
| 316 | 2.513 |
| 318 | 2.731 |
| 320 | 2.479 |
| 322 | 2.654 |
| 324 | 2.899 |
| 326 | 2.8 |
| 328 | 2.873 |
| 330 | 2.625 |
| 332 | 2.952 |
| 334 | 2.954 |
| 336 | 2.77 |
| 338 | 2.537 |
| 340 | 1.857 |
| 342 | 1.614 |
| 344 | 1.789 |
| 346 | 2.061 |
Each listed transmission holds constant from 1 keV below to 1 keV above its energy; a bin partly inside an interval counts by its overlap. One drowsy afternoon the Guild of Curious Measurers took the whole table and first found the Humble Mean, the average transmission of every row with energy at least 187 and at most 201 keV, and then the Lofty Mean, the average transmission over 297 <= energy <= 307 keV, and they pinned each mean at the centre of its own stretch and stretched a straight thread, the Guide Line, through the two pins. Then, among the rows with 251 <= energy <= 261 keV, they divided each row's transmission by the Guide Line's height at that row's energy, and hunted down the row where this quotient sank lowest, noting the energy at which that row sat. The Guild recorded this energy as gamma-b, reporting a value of 260 keV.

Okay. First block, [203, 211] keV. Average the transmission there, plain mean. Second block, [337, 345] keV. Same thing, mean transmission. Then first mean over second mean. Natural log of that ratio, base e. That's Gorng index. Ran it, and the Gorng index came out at 0.21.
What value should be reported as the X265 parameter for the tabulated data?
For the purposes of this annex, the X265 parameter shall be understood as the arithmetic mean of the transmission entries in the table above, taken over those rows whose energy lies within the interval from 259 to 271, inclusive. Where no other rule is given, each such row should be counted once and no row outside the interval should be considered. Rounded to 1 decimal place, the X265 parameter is 2.2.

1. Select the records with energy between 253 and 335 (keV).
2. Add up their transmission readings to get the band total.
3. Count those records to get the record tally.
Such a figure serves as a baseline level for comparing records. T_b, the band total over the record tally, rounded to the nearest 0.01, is 2.46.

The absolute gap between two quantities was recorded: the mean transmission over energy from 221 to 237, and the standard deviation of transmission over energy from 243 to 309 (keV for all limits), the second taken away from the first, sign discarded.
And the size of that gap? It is 2.20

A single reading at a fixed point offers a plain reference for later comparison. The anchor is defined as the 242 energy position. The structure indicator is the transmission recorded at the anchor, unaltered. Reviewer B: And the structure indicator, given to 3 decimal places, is 2.059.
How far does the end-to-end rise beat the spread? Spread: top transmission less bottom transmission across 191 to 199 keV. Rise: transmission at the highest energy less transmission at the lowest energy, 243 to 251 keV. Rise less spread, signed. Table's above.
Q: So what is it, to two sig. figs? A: 0.10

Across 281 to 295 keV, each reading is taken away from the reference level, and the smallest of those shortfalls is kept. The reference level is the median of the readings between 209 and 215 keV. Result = -0.13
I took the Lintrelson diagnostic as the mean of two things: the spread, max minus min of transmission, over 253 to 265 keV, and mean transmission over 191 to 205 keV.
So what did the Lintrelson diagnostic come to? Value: 1.32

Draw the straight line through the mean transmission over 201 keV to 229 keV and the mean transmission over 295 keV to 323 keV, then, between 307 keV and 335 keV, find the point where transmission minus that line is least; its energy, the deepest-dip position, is 308 keV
